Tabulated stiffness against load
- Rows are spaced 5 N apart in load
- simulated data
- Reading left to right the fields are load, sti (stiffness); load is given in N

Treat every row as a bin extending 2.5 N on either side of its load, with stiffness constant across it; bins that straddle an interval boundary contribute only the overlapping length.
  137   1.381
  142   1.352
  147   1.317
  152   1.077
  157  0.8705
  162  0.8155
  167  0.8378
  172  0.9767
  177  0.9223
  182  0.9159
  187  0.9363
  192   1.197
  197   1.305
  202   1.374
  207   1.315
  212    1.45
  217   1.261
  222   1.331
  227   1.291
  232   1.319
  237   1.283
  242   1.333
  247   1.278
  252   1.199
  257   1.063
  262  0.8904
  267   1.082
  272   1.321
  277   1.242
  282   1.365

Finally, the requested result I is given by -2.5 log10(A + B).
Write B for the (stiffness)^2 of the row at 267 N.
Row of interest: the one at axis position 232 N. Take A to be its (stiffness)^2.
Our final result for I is -1.2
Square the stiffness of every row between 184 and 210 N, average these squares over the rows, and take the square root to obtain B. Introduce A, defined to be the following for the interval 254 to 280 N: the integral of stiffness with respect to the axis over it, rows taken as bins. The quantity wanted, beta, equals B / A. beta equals 0.042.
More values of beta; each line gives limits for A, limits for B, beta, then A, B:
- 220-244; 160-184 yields 0.028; 31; 0.90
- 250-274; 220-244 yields 0.049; 27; 1.31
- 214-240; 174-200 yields 0.032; 34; 1.07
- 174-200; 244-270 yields 0.040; 28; 1.11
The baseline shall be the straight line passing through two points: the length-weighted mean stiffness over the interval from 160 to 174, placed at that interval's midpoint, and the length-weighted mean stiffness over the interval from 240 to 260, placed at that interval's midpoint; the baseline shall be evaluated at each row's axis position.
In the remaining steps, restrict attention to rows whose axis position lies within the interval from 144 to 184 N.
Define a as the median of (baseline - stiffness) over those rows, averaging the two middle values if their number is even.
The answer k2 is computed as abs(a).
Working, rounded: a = -0.02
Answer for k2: 0.02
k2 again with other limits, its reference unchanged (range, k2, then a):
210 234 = 0.19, -0.19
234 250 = 0.13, -0.13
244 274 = 0.09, 0.09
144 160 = 0.26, -0.26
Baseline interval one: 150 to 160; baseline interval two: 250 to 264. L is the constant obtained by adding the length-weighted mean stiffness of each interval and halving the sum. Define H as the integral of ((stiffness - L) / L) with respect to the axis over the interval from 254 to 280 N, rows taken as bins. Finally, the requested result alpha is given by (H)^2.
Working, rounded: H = 3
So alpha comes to 10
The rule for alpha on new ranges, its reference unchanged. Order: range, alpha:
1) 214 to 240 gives 58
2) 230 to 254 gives 44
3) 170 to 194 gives 0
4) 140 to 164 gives 4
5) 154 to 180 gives 9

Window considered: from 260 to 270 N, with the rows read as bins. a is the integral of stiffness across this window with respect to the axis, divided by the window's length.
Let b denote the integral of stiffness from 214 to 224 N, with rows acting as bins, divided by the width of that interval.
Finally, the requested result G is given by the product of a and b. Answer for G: 1.31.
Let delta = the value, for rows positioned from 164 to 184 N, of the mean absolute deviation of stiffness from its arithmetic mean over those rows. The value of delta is 0.04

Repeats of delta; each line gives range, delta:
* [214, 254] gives 0.03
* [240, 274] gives 0.13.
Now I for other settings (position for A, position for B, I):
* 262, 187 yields -0.6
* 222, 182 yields -1.0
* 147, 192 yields -1.3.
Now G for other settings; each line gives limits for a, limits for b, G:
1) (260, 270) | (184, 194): 1.06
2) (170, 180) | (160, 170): 0.79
